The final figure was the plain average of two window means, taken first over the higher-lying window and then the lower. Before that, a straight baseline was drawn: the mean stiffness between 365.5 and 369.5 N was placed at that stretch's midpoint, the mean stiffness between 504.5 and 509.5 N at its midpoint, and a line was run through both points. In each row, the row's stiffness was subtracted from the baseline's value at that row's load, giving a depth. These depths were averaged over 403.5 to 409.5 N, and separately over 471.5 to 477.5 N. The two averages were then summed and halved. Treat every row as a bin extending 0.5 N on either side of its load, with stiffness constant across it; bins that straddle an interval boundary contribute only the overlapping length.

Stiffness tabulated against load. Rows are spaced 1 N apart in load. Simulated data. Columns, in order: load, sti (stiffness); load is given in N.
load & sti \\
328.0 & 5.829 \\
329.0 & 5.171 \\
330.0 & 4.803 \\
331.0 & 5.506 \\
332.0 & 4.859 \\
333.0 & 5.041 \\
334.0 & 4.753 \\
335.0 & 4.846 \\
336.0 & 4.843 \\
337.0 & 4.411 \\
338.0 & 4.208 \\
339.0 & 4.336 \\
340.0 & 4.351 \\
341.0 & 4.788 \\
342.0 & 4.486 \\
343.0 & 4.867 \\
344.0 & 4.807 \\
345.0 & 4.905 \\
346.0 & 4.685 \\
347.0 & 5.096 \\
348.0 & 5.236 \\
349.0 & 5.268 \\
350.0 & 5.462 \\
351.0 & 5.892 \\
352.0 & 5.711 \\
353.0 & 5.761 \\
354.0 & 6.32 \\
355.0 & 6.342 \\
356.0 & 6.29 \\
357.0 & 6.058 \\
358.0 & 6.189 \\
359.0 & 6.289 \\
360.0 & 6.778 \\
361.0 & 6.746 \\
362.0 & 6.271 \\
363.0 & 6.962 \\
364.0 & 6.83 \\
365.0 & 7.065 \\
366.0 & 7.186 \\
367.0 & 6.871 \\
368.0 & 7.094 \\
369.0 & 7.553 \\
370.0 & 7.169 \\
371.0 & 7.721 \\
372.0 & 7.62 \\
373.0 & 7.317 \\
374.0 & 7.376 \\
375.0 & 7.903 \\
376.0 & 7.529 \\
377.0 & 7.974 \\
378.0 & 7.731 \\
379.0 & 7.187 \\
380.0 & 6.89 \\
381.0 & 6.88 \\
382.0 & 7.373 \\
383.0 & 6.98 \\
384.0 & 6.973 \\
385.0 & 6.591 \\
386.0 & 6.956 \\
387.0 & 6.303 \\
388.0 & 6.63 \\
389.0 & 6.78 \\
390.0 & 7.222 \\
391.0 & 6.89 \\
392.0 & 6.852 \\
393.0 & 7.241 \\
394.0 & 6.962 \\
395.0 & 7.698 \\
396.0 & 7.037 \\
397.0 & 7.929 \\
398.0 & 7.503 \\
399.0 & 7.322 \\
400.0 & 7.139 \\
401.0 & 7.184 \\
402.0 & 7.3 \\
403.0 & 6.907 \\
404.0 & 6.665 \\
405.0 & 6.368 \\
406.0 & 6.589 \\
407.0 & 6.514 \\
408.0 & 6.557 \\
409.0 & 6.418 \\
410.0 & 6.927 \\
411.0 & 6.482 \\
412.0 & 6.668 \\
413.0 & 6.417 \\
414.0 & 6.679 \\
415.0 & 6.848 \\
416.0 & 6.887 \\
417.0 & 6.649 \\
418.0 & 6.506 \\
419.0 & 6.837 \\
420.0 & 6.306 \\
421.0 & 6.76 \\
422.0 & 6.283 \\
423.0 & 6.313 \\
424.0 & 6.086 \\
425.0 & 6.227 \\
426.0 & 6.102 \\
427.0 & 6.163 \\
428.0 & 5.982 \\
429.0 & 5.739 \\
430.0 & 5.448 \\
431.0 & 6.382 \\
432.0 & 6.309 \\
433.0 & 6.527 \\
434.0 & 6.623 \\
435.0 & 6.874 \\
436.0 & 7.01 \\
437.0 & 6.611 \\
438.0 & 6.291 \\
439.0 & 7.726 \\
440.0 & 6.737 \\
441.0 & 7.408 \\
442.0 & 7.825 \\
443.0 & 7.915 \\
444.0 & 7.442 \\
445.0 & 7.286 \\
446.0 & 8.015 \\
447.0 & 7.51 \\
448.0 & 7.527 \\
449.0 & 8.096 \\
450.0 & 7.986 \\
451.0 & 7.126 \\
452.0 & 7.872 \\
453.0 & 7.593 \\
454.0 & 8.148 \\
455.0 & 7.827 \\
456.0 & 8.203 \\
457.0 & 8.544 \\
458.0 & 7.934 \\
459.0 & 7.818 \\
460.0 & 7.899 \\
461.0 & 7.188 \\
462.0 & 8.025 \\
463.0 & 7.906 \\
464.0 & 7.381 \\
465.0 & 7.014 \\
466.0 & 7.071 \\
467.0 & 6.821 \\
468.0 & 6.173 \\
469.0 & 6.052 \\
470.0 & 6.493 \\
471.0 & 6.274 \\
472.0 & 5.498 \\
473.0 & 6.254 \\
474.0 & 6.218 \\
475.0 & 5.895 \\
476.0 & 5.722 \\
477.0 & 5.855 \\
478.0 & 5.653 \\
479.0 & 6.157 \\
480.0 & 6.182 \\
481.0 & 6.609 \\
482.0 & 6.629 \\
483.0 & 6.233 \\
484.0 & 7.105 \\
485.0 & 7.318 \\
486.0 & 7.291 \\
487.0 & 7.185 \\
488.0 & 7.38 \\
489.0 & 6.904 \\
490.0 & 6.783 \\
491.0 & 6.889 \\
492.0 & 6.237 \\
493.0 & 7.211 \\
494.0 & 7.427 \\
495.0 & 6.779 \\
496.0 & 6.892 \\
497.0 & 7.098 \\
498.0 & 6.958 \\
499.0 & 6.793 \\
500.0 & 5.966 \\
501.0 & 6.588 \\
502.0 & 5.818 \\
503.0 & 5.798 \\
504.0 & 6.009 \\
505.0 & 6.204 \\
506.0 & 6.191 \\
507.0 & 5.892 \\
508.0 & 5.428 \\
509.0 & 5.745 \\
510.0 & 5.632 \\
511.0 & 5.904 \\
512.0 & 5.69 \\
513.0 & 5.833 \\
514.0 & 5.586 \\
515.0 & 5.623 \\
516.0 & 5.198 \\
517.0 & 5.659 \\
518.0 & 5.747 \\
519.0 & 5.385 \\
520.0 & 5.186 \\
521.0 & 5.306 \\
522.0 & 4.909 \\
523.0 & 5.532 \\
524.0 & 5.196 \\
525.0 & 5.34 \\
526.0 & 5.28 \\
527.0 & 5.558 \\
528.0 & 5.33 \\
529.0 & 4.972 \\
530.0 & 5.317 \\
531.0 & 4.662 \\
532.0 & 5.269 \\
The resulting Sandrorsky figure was 0.29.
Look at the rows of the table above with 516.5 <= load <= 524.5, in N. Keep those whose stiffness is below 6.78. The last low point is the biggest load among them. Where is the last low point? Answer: 524.0 N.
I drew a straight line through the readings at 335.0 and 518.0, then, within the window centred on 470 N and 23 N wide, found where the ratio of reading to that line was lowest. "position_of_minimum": 472.0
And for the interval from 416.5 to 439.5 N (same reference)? 430.0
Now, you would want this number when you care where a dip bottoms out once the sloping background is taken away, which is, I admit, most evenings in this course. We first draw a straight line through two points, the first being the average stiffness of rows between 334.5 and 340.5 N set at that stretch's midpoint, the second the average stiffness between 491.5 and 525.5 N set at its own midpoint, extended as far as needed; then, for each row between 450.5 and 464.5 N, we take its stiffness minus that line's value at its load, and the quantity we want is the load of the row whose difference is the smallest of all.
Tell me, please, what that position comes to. 461.0 N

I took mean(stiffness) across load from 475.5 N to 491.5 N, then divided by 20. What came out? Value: 0.331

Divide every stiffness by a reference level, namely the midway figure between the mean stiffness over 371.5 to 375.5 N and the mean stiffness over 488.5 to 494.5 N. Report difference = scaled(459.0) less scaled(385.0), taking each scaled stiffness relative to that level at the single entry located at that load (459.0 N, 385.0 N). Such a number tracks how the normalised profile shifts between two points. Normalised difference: 0.17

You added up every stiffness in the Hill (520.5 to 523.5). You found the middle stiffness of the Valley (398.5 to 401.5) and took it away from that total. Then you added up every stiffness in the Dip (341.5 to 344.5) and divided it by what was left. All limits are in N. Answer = 1.7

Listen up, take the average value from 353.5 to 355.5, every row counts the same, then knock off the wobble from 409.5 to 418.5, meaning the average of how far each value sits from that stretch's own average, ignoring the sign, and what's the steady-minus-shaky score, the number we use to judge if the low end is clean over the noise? 6.2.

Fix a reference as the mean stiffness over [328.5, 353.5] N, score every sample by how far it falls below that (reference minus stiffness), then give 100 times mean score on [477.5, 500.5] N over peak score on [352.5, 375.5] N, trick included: 226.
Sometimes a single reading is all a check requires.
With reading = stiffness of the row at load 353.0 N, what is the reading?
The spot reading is 5.761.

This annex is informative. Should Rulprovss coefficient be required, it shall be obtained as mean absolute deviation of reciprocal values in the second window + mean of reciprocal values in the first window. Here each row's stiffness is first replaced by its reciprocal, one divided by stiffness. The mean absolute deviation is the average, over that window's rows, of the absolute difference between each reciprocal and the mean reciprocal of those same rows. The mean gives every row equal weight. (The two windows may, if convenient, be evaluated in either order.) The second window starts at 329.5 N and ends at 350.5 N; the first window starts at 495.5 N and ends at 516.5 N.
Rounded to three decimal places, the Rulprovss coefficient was 0.178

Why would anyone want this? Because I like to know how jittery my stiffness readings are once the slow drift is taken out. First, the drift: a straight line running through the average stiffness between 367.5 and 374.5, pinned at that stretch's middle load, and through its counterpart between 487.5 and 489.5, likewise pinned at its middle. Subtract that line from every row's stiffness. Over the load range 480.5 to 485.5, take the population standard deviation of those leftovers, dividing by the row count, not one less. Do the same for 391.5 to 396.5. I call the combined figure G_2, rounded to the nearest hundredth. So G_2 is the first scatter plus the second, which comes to 0.69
